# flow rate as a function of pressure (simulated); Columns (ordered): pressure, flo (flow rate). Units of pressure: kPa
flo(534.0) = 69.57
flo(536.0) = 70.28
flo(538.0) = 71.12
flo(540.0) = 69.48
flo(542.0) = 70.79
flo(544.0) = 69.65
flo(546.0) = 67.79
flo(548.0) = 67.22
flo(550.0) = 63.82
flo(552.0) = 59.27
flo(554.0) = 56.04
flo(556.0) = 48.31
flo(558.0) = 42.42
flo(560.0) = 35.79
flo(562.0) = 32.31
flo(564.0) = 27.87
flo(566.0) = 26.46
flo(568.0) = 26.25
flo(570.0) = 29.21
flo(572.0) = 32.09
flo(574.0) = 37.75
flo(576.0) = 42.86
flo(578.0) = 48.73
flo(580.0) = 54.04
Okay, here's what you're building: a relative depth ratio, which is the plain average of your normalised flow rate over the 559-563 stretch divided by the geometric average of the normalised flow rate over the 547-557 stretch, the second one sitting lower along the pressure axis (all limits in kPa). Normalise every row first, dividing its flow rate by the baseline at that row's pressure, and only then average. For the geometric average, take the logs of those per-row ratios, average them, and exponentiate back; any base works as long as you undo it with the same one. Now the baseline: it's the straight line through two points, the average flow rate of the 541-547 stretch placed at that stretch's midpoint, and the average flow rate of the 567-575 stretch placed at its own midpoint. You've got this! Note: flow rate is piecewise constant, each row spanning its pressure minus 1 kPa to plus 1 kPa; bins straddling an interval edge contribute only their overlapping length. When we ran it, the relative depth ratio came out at 0.74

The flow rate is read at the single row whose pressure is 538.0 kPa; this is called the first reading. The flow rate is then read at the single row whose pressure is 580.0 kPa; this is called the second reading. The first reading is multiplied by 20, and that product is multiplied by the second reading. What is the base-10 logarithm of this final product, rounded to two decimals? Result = 4.89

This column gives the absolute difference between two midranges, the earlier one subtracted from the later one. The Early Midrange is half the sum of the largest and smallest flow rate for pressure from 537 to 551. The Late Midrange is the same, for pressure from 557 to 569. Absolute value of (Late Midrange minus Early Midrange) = 33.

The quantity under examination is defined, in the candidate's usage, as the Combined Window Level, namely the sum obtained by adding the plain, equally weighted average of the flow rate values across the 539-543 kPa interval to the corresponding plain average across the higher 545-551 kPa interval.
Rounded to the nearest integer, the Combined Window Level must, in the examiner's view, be 136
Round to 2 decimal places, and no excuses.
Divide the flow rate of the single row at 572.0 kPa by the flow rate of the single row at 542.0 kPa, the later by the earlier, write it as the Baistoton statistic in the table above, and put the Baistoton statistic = 0.45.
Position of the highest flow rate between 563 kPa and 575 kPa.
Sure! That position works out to 574.0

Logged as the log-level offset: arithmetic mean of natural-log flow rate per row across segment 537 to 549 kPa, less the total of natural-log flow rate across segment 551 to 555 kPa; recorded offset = -3.9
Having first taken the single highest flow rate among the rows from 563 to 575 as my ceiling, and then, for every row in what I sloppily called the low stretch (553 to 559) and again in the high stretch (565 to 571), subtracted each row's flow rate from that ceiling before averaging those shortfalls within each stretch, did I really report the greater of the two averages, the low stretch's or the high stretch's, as 10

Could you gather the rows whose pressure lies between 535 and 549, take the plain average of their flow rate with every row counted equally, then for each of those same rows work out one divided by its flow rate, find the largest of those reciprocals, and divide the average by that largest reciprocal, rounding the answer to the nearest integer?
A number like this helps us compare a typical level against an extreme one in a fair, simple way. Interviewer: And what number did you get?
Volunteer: 4670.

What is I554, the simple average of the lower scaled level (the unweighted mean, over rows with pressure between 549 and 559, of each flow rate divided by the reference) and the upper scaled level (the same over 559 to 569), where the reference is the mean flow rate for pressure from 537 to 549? 0.60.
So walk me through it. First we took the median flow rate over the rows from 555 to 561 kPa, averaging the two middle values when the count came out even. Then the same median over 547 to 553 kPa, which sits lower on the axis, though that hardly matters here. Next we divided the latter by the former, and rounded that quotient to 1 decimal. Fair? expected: 1.5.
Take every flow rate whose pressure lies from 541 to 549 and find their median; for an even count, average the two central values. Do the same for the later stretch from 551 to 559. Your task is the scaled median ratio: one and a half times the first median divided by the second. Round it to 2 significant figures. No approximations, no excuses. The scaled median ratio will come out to 2.0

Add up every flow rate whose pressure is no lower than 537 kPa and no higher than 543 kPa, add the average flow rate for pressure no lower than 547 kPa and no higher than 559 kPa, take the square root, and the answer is 16.4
